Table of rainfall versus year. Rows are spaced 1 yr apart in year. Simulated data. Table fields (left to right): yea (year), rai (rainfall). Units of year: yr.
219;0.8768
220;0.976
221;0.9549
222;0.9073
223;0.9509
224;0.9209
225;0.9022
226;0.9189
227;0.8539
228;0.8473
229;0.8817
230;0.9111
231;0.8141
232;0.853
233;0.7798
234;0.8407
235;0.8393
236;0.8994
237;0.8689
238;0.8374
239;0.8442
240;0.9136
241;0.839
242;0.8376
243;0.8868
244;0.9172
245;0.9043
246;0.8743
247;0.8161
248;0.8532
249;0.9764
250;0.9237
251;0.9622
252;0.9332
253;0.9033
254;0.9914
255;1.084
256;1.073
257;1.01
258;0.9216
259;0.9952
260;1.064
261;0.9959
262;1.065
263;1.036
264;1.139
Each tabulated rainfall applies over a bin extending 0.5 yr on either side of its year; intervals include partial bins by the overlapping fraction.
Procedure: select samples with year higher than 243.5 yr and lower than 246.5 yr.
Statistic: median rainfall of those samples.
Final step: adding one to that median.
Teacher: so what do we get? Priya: 1.90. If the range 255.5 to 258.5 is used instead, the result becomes 2.01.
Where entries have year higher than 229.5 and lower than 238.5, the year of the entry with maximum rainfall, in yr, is 230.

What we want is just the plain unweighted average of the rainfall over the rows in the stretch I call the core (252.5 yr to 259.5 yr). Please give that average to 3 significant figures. 0.997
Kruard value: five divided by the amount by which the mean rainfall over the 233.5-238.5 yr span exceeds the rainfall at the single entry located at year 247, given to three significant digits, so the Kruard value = 122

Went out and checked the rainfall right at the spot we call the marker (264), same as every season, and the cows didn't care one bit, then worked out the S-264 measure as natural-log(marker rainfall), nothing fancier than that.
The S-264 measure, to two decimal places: 0.13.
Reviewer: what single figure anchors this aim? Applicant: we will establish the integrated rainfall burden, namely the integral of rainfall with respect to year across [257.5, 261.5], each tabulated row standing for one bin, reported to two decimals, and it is 3.98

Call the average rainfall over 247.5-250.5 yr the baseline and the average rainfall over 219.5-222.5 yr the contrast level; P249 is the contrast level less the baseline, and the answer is 0.028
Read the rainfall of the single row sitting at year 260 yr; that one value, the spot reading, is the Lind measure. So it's 1.064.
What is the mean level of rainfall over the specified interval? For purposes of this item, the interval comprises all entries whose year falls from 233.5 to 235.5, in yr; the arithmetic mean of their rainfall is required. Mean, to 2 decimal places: 0.84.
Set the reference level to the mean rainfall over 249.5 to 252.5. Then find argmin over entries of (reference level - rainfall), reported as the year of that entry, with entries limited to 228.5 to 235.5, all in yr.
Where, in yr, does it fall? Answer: 230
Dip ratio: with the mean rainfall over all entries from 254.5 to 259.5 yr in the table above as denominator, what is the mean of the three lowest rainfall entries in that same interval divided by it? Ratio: 0.960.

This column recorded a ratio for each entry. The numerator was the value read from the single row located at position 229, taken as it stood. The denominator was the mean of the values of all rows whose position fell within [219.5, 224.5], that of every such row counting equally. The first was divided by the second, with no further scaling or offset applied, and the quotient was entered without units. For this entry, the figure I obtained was 0.94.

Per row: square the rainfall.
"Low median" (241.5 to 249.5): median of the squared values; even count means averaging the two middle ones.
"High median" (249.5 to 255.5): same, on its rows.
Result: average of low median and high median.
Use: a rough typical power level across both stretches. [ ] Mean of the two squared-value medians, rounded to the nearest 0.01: 0.84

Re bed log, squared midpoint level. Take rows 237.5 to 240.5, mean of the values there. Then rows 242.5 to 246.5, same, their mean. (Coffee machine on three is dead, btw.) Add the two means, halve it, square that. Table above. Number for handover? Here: 0.775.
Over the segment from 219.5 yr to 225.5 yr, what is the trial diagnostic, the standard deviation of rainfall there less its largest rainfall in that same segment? -0.95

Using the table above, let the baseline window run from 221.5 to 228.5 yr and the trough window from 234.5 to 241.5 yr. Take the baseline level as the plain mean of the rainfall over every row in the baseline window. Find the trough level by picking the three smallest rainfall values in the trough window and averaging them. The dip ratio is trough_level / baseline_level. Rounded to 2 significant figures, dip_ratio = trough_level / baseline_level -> 0.93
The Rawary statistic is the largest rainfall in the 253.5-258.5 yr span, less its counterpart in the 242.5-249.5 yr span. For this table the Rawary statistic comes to 0.11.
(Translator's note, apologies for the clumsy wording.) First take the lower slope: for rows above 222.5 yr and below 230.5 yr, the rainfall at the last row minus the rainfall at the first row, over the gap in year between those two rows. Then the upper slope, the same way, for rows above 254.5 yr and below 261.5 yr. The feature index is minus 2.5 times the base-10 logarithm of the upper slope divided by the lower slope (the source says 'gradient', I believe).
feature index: -1.0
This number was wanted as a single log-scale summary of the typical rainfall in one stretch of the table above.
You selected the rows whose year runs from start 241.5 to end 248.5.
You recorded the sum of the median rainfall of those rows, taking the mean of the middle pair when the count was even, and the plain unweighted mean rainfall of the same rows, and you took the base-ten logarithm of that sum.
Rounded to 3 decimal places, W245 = 0.242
